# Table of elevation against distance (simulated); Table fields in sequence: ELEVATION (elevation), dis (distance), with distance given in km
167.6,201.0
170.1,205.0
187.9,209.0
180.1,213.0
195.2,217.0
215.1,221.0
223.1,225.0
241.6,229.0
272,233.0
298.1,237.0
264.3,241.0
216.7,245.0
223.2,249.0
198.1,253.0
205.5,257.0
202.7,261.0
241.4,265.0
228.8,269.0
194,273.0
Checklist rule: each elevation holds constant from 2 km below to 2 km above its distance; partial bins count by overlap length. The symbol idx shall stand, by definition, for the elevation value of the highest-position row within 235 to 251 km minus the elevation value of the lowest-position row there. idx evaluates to -75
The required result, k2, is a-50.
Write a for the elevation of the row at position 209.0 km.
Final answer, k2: 138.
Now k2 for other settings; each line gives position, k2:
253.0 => 148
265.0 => 191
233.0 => 222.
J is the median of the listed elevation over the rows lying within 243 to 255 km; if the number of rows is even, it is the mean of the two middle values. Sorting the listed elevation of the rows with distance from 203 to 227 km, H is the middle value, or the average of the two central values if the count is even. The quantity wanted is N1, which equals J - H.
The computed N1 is 25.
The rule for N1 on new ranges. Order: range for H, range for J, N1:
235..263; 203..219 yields -33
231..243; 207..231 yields -67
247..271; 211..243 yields 18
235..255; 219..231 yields 0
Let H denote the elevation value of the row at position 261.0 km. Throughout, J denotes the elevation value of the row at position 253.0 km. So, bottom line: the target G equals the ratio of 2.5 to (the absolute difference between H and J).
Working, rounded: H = 202.7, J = 198.1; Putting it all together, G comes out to 0.54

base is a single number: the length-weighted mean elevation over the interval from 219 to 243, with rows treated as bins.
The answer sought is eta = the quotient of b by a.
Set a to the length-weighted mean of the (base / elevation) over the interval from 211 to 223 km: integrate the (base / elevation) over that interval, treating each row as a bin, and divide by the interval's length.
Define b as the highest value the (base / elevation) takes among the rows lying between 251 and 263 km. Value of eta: 0.99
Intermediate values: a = 1.29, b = 1.27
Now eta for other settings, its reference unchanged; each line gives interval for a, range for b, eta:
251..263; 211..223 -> 1.12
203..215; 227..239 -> 0.74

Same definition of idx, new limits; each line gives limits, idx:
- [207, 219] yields 7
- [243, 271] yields 12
